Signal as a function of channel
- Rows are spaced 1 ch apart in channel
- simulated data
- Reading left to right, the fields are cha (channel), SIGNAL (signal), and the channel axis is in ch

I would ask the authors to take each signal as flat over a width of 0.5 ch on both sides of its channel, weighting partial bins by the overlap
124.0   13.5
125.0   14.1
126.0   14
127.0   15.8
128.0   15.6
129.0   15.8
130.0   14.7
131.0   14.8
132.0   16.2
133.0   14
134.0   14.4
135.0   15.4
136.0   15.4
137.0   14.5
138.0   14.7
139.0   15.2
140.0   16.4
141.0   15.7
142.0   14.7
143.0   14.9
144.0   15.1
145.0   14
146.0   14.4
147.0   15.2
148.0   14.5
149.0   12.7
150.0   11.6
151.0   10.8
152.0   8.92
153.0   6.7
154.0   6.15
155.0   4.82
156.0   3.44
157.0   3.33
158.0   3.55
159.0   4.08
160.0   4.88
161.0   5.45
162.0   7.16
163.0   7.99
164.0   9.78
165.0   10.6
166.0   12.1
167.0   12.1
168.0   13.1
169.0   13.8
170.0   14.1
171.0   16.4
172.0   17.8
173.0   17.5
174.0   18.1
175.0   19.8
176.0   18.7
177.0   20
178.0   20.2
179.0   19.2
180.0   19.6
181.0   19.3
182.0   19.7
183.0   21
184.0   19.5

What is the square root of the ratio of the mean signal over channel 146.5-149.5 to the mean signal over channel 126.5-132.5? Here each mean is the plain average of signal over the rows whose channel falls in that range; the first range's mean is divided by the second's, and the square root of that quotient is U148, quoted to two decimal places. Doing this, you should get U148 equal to 0.96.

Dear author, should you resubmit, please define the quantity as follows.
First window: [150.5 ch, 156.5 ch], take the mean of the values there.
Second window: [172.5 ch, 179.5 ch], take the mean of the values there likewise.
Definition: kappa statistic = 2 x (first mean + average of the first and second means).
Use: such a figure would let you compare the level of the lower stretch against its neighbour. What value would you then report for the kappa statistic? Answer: 39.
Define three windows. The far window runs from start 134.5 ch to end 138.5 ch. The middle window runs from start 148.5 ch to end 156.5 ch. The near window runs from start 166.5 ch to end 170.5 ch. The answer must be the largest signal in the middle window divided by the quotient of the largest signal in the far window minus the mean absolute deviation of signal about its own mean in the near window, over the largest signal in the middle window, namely 11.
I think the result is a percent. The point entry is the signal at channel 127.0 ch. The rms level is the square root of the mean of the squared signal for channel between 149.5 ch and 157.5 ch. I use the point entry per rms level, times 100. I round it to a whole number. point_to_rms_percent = 208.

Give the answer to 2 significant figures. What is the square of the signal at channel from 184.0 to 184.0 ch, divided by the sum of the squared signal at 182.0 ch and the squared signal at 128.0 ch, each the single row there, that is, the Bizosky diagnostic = 0.60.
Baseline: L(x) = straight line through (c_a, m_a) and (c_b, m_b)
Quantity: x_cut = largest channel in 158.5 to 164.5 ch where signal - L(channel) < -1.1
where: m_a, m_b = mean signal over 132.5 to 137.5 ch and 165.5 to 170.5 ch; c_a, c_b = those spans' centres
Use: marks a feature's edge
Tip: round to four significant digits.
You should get 164.0 ch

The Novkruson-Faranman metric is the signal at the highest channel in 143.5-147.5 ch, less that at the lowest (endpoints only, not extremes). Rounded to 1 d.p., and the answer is 0.1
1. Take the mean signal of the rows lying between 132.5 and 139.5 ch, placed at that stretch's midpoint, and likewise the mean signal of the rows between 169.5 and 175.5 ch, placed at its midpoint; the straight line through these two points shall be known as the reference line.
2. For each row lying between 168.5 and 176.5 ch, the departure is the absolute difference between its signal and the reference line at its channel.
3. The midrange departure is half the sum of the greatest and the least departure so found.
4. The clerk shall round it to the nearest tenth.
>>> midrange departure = 1.7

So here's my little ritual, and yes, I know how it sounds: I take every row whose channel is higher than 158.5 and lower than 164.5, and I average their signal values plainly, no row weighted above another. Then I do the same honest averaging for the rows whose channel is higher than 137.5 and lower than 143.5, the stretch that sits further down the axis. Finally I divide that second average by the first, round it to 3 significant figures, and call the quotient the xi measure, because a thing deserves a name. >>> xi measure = 2.33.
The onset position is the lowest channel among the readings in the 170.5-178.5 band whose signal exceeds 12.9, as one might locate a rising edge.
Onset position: 171.0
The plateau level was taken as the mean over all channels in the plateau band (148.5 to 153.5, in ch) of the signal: 10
